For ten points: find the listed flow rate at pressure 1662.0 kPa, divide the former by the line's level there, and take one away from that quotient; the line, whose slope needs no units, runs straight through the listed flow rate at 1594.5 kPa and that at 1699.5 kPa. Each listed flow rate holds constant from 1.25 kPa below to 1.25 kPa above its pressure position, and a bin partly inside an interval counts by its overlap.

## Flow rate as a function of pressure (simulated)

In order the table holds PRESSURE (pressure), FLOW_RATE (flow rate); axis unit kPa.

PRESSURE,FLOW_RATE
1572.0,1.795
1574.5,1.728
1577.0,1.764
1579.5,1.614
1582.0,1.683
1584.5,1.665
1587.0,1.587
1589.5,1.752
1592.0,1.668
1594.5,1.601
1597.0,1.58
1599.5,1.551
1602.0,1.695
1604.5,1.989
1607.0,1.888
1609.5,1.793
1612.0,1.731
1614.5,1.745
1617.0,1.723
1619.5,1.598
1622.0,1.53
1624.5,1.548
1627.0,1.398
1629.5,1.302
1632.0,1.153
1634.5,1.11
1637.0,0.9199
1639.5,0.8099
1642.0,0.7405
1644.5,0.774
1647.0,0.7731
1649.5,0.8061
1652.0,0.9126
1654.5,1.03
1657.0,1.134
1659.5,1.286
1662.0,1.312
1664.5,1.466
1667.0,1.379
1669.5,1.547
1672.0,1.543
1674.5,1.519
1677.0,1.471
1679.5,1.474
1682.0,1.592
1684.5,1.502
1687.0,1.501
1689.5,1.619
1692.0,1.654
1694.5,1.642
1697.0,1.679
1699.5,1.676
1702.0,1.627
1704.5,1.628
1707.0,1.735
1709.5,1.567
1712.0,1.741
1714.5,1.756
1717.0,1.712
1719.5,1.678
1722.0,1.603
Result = -0.20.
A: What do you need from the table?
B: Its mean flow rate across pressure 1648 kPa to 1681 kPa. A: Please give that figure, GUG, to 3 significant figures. 1.30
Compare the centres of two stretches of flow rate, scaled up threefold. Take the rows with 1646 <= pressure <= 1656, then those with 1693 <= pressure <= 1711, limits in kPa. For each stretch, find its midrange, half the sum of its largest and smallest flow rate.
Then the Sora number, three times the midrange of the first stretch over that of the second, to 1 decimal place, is 1.6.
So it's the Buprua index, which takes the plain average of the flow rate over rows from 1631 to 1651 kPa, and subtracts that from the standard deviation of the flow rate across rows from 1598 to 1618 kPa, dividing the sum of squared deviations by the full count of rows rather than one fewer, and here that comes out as -0.76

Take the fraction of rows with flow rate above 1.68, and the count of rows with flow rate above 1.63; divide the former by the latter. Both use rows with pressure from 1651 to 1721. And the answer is 0.016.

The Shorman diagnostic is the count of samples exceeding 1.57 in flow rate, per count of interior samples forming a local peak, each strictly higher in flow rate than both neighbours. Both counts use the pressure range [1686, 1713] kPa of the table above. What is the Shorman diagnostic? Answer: 3.0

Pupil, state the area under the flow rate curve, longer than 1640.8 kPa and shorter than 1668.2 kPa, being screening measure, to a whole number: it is 29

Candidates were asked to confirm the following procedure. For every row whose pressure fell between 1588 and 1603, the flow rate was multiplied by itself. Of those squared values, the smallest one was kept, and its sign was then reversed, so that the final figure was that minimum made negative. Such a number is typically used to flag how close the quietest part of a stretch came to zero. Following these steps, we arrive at -2.4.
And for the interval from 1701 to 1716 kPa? -2.5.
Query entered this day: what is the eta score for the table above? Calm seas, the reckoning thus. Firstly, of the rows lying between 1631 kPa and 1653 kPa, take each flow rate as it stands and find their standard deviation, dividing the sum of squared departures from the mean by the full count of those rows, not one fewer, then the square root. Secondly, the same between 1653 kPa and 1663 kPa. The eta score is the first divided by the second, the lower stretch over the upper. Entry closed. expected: 1.2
